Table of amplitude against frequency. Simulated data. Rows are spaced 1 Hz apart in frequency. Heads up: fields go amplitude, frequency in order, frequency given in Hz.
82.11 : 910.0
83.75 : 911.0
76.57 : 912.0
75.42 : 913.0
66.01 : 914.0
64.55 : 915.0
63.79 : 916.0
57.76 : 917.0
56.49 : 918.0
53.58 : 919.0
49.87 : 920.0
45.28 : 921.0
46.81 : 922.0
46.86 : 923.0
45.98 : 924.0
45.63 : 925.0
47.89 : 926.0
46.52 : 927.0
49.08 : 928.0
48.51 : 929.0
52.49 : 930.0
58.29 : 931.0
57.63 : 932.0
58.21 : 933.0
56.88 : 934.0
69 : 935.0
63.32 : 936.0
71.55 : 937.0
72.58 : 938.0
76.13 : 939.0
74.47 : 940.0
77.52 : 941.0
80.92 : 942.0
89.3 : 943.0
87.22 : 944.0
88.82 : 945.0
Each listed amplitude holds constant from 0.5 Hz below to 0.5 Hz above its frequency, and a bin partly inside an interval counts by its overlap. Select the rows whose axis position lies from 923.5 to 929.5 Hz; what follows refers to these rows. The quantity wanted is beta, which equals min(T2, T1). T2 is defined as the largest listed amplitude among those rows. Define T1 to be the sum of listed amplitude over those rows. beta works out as 49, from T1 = 284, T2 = 49.08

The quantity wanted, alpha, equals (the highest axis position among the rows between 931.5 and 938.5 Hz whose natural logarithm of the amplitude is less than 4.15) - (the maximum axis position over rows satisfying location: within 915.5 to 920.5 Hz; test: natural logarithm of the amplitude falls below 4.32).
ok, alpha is 16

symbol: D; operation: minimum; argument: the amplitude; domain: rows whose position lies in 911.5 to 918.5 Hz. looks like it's 56.49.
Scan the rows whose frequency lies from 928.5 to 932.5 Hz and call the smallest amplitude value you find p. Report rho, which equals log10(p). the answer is 1.69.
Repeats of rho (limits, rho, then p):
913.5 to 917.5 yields 1.76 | 57.76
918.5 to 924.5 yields 1.66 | 45.28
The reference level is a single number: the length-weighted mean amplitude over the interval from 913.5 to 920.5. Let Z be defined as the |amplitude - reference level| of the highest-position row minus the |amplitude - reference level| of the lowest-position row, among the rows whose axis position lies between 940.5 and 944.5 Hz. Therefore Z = 10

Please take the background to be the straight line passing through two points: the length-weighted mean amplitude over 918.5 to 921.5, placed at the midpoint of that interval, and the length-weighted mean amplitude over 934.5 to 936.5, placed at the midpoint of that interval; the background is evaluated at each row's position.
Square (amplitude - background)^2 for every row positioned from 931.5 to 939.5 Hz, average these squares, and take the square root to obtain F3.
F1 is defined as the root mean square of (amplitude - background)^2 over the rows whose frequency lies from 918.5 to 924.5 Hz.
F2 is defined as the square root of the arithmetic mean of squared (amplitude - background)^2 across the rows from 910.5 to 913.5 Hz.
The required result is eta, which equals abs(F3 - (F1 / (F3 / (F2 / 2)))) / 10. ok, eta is 83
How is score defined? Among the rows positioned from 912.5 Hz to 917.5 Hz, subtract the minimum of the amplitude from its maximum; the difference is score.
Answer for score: 18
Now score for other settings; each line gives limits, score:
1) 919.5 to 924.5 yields 5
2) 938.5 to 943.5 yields 15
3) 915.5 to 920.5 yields 14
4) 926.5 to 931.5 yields 12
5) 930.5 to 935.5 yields 12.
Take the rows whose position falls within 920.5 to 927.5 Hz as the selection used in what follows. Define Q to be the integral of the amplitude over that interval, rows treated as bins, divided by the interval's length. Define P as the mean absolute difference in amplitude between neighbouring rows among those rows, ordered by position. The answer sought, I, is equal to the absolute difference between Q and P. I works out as 45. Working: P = 1.1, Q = 46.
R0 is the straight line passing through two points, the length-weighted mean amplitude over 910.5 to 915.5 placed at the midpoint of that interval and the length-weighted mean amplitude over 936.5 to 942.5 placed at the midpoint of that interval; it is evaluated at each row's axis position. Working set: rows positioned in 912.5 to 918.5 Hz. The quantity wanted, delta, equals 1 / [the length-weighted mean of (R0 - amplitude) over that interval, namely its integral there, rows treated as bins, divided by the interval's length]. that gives 0.11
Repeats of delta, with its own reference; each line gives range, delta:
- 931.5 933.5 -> 0.06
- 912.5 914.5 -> 0.39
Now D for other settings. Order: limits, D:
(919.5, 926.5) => 45.28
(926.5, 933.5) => 46.52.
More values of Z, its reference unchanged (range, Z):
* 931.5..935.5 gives 9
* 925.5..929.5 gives -1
